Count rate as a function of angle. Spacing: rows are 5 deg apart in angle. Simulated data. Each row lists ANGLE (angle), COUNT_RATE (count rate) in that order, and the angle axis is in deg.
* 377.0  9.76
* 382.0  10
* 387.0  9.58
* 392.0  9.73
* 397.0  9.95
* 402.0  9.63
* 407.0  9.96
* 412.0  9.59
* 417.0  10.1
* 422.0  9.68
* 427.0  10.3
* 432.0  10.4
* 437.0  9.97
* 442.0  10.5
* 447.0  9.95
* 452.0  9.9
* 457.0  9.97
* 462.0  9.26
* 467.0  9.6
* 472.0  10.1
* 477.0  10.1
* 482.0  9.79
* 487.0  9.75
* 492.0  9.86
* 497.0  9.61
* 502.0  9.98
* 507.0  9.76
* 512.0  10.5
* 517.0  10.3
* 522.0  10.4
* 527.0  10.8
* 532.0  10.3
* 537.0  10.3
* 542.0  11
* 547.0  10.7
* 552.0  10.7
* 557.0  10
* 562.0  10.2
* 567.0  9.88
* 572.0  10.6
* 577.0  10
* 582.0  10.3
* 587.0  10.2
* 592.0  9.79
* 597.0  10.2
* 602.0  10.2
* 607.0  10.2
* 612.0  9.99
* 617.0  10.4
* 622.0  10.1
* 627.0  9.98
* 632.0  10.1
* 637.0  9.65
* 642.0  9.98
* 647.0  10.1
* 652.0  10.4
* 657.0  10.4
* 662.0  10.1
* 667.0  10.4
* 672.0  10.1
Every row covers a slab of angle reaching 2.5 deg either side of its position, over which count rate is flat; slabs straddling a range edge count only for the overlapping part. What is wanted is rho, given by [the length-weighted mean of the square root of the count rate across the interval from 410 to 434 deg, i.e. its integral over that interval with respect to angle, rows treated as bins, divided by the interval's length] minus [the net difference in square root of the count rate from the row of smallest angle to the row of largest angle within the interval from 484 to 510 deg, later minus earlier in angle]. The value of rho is 3.16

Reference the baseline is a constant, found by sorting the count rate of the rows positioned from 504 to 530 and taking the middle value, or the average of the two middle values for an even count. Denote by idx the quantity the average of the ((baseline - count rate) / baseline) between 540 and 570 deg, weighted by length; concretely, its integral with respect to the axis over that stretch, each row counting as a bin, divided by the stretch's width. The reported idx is -0.001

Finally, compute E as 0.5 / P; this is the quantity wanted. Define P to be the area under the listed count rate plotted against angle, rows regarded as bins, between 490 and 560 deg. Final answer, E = 0.0007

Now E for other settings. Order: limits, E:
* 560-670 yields 0.0004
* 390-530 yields 0.0004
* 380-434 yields 0.0009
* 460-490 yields 0.0017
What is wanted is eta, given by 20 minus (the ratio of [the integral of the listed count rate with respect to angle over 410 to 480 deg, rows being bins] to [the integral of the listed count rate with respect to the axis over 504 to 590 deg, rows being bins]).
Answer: 19.2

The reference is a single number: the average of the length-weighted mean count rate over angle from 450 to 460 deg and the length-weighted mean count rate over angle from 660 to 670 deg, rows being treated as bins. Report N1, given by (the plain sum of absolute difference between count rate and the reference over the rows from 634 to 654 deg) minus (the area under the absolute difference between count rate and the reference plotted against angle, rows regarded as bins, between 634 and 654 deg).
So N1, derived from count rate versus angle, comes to -3.3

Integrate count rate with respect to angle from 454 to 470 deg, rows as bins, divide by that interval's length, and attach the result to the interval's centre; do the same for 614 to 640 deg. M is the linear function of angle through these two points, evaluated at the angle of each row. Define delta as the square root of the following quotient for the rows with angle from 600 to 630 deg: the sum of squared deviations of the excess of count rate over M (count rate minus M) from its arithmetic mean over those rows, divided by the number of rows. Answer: 0.15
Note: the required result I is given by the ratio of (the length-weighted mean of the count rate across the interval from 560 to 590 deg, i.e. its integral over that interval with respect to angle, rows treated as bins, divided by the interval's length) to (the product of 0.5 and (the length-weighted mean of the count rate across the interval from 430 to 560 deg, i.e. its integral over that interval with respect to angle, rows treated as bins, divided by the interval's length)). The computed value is 2.01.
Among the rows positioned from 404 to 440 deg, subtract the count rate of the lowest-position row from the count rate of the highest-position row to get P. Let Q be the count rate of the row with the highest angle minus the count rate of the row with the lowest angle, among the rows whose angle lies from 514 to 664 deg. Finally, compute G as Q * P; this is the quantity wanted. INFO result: -0.002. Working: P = 0.01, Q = -0.20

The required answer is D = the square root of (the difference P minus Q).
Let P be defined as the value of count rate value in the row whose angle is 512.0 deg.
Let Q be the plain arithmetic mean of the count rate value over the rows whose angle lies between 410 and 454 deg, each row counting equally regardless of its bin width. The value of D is 0.68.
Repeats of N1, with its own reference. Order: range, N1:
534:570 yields -11.5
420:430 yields -2.4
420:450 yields -6.3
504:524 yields -5.0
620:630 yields -0.5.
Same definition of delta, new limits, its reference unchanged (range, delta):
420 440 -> 0.28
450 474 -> 0.30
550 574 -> 0.33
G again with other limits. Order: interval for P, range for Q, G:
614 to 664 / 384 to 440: -0.117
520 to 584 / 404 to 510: 0.020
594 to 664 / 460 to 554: -0.144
